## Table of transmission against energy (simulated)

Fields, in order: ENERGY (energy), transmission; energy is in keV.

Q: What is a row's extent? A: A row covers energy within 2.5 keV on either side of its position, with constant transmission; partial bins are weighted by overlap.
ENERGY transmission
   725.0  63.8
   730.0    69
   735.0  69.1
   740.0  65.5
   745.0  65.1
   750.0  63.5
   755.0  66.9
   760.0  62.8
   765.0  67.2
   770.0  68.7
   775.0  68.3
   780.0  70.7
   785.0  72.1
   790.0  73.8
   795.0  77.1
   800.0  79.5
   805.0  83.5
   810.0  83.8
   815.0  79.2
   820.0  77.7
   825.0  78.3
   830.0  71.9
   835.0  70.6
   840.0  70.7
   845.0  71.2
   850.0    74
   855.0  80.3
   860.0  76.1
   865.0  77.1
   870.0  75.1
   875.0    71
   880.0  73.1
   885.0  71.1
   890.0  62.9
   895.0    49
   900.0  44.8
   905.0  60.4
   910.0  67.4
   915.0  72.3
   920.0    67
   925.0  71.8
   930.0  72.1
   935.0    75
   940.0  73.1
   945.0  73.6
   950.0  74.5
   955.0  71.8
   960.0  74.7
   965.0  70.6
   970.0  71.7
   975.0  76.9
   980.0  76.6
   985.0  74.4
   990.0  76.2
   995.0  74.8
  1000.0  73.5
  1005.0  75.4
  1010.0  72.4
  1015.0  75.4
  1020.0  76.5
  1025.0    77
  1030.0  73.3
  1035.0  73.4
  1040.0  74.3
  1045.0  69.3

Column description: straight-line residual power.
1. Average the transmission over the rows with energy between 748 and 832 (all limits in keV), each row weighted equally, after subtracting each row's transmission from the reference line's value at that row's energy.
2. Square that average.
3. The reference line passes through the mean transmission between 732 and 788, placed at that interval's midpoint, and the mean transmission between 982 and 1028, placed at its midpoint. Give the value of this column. 25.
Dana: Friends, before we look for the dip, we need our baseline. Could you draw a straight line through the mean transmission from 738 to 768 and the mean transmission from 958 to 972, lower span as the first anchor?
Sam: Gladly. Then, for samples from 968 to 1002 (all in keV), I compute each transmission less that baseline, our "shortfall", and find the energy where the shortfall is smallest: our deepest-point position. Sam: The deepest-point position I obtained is 970.0 keV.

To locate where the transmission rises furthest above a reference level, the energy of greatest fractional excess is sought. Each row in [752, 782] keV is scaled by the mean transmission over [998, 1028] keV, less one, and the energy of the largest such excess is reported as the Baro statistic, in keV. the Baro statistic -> 780.0 keV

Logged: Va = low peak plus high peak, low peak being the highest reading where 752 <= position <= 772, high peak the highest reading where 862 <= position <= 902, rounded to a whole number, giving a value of 146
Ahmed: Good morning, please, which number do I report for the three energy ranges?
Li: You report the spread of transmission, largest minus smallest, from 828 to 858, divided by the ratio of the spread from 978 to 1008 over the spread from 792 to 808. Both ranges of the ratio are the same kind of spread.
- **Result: 20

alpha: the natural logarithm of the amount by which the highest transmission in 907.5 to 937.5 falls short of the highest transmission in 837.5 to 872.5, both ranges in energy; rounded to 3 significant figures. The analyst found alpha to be 1.67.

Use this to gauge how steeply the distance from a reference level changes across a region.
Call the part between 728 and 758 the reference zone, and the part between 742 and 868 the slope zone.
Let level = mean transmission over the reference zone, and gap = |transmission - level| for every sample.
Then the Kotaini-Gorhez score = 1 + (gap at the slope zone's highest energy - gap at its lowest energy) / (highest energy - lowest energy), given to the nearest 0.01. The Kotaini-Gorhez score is 1.08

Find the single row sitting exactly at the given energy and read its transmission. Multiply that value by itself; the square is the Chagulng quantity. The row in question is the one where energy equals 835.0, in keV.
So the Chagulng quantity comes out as 4984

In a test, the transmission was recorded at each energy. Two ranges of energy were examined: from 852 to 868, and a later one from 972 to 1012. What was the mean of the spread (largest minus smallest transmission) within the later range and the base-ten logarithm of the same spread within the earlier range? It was 2.6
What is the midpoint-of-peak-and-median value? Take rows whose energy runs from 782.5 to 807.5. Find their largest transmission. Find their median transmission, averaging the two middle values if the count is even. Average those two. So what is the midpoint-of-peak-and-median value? 80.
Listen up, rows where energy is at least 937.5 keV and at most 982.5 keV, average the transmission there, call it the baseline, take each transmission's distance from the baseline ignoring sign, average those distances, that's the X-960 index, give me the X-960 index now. 1.7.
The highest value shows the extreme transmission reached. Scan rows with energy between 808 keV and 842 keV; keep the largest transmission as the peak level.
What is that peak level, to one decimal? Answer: 83.8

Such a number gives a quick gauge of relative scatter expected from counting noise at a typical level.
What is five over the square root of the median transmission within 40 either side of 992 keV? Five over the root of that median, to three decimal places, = 0.578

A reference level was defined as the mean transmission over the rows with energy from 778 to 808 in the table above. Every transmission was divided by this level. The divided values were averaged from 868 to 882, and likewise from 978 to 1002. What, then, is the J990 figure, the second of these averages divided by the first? 1.03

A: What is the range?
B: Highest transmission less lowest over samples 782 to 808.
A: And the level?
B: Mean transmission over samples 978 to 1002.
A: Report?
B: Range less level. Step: -64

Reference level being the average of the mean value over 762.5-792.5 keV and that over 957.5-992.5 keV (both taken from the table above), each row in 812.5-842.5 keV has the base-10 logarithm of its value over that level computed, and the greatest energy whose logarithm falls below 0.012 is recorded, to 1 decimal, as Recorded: 840.0 keV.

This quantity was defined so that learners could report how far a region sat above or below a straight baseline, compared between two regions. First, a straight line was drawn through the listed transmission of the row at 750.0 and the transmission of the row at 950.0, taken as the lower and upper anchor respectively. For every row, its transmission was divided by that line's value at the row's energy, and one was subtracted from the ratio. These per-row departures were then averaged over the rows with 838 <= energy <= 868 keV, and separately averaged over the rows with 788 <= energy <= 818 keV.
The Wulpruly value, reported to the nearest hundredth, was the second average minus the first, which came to 0.11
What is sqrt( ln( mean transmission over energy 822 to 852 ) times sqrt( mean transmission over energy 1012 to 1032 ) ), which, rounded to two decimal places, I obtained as 6.10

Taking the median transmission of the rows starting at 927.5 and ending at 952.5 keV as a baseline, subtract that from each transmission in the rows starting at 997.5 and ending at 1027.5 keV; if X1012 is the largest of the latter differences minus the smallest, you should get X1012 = 5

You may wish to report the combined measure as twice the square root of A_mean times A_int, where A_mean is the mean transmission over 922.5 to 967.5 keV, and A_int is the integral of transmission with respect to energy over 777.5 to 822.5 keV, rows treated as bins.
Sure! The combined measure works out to 1009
